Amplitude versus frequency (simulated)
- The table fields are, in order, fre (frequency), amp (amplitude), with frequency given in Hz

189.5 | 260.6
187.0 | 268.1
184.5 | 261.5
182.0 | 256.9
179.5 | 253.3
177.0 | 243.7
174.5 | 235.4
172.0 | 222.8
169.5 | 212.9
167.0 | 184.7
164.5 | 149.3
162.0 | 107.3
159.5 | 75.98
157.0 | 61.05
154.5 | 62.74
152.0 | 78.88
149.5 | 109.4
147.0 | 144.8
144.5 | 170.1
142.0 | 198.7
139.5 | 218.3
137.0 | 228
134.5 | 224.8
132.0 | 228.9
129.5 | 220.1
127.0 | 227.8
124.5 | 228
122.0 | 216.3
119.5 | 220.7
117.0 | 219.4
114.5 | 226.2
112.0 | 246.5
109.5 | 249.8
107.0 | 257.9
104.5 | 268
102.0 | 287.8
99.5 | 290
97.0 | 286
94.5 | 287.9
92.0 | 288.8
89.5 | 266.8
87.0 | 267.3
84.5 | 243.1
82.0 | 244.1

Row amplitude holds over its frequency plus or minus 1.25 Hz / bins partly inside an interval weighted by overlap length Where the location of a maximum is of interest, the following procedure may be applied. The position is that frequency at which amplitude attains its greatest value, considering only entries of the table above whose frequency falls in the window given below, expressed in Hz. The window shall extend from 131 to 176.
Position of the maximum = 174.5 Hz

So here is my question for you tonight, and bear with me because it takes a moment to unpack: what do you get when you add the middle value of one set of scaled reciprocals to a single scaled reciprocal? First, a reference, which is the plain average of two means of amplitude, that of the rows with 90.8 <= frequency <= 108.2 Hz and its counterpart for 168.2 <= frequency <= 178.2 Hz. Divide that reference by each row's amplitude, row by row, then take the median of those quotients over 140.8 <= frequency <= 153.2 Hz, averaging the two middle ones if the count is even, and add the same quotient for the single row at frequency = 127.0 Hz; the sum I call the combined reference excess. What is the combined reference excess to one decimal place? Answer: 2.9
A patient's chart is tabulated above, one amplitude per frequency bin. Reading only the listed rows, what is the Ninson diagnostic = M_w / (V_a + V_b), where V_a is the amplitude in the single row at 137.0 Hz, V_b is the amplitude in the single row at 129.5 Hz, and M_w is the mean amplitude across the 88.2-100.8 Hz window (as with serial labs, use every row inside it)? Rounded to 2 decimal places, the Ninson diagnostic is 0.63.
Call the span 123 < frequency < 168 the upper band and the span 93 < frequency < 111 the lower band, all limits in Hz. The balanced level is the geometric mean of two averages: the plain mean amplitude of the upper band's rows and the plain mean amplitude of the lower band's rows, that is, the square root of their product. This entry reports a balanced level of 211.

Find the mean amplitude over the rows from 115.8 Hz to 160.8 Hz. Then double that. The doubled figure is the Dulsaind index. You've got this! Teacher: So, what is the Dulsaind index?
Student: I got 348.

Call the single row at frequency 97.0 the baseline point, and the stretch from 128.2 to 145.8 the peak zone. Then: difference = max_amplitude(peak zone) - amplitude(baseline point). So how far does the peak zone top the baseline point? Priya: -57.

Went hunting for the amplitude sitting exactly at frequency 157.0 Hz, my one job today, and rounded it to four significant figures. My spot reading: 61.05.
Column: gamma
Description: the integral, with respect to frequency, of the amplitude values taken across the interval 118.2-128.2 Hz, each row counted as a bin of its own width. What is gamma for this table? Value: 2232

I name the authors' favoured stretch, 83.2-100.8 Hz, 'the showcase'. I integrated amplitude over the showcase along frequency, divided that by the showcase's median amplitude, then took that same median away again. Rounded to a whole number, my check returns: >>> -269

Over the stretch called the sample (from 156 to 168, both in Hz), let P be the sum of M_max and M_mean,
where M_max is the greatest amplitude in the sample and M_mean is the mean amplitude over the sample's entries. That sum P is 300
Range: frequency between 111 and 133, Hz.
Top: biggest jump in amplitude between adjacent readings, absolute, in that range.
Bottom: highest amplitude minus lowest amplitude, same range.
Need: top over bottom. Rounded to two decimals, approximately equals 0.67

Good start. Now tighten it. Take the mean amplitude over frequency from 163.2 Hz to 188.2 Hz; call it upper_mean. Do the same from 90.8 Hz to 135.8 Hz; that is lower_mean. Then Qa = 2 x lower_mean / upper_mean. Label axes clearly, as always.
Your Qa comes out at 2.2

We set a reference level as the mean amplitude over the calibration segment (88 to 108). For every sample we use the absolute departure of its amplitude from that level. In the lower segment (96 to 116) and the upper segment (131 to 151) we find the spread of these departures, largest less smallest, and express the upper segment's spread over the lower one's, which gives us 2.6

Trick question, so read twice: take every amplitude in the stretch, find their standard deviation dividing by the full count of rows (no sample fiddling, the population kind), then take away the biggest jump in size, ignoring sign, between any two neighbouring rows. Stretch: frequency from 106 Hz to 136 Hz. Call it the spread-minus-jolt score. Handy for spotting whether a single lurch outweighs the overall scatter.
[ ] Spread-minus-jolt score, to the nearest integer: -7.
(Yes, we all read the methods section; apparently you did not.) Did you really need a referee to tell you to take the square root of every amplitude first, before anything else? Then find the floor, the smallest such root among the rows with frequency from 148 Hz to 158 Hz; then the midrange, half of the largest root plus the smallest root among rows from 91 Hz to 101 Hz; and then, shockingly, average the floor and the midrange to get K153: 12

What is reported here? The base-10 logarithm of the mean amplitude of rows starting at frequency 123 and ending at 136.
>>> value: 2.35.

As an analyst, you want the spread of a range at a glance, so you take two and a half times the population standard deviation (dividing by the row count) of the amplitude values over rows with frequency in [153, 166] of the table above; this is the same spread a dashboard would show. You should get 84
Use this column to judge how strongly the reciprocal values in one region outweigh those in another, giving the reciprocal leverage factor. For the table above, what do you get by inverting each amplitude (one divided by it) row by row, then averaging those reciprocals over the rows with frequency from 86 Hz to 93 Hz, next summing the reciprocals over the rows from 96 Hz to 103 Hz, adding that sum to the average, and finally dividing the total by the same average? 3.9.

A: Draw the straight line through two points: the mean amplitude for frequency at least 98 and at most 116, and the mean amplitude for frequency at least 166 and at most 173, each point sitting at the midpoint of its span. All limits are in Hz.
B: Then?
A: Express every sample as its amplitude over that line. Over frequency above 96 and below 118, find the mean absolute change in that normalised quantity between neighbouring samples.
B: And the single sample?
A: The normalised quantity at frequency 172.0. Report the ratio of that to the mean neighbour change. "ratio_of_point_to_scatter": 36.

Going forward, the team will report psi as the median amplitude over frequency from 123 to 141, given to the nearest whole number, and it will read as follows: 228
